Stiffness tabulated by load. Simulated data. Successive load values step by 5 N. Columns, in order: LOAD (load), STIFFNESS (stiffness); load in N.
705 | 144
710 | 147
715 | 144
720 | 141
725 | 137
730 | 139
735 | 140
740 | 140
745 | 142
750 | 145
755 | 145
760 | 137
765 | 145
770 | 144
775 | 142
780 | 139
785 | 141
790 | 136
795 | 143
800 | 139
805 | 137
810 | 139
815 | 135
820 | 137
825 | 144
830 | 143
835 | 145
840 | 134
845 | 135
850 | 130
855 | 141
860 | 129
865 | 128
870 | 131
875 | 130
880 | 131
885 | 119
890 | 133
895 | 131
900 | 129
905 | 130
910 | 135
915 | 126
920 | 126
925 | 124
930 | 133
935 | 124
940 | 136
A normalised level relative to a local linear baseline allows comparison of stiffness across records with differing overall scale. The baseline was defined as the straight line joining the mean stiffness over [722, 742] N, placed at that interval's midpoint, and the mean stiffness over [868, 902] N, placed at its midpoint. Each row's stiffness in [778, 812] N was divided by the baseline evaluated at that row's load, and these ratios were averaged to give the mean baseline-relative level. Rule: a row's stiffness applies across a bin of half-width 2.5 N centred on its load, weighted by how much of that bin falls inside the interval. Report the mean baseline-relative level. 1.031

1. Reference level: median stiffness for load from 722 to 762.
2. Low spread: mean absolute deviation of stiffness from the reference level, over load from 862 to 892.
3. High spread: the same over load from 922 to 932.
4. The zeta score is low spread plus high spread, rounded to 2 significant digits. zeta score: 23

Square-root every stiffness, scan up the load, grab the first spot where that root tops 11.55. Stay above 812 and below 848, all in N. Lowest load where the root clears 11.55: 815 N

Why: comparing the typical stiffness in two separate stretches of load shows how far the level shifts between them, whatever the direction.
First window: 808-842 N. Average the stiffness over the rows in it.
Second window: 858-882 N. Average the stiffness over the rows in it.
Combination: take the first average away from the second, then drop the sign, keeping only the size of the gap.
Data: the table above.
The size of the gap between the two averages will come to 10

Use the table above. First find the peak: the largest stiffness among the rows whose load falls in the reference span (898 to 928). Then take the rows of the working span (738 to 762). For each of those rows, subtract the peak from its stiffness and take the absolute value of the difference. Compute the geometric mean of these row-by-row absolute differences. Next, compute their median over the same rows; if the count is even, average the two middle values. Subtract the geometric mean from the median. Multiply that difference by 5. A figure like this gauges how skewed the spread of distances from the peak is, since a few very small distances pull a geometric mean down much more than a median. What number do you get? 6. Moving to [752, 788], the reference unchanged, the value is 5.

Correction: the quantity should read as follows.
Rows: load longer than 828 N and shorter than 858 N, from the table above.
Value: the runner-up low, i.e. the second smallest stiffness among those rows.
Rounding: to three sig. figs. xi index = 134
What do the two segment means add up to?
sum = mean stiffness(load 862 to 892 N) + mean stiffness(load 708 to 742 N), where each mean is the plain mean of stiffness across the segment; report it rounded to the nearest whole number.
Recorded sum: 270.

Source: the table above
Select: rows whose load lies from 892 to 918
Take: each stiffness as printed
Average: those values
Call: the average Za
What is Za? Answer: 130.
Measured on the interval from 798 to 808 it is 138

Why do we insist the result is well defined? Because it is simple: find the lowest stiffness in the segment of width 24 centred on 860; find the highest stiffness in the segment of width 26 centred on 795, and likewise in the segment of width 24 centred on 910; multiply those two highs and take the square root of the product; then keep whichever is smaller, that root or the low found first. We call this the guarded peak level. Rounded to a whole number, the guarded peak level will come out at 128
